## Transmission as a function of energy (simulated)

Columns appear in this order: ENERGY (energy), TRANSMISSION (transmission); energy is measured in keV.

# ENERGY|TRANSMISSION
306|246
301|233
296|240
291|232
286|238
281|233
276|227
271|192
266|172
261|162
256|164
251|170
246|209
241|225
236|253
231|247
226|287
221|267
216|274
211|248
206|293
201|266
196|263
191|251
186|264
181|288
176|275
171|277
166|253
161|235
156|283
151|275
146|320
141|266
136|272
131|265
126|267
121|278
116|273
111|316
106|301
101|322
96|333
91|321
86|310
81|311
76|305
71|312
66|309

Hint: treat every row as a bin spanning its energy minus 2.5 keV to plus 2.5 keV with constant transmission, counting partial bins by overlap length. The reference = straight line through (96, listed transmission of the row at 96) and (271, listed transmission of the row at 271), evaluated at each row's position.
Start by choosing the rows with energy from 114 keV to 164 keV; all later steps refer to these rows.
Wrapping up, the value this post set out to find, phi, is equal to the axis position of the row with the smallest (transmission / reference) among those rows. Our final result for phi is 161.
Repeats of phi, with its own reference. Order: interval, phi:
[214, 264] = 256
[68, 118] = 116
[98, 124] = 116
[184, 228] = 191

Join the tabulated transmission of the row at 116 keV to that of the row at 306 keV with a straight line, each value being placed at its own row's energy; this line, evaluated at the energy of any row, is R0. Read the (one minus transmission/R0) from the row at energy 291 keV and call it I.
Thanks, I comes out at 0.07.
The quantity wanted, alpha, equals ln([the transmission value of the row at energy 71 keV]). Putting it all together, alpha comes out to 5.74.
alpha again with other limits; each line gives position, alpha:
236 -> 5.53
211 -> 5.51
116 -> 5.61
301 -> 5.45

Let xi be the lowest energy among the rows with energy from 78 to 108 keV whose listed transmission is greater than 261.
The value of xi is 81 keV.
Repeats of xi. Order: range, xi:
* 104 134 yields 106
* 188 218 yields 196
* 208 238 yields 216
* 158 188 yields 171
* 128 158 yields 131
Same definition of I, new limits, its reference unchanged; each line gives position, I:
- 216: -0.06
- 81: -0.12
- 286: 0.04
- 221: -0.03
